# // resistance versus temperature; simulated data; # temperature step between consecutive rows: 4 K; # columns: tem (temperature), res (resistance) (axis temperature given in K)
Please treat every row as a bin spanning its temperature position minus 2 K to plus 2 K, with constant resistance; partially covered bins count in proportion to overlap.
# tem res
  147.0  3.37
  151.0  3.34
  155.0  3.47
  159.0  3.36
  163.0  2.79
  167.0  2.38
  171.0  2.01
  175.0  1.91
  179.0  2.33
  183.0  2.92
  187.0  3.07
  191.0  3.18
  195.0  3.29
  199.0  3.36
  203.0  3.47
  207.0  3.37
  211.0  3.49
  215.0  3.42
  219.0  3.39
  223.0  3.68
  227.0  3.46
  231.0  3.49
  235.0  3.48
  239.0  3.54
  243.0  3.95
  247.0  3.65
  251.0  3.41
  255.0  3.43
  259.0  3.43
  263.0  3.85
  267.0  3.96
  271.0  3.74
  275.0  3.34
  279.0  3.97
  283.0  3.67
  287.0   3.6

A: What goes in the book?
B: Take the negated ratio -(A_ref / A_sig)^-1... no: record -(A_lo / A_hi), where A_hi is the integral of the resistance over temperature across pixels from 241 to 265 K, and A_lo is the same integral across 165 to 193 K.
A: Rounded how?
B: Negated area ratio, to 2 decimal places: -0.82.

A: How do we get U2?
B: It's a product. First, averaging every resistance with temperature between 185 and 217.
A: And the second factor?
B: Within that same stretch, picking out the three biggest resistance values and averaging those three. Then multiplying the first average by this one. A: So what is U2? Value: 11.5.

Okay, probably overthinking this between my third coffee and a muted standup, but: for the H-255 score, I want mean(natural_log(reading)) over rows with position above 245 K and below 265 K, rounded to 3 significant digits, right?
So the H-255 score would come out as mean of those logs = 1.27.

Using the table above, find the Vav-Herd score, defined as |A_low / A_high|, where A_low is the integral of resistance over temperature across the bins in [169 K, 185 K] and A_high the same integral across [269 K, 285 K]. 0.62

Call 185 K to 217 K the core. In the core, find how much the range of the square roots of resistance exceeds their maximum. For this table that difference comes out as -1.75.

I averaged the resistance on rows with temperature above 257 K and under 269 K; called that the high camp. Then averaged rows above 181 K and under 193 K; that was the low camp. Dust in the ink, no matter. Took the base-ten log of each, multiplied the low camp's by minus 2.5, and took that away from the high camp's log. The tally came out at 1.79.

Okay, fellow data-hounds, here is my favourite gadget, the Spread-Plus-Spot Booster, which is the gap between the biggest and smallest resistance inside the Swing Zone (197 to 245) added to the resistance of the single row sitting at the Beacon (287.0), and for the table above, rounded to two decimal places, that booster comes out 4.19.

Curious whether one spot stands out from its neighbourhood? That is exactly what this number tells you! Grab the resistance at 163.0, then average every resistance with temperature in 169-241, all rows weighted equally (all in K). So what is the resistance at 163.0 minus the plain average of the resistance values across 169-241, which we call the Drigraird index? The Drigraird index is -0.4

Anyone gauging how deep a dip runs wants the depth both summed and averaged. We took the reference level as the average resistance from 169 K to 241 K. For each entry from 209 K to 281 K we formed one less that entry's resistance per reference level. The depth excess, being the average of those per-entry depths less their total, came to 2.3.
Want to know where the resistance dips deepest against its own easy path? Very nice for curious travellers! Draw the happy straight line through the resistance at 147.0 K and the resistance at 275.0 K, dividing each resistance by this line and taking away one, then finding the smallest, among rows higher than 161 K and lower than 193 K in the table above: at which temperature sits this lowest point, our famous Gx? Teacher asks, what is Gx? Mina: 175.0 K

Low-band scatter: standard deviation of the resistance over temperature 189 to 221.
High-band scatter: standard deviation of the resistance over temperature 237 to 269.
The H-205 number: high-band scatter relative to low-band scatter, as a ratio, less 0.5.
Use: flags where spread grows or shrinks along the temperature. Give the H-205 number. 1.9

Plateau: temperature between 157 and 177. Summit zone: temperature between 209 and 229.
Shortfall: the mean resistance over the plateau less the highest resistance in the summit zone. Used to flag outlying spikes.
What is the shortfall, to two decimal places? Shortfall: -1.19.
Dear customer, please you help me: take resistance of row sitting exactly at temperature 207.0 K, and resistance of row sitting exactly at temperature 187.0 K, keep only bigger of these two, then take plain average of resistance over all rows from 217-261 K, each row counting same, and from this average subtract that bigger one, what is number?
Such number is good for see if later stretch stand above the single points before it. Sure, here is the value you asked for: 0.17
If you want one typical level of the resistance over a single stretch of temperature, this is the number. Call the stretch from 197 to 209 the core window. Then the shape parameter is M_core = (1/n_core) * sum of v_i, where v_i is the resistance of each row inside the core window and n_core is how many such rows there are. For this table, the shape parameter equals 3.4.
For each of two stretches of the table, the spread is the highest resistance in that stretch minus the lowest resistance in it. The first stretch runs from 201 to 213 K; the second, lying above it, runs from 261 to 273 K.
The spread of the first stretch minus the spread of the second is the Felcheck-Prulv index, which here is -0.10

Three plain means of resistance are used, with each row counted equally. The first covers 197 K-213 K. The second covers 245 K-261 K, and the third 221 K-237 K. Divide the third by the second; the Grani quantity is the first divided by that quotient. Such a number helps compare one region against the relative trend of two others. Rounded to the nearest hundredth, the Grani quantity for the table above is 3.38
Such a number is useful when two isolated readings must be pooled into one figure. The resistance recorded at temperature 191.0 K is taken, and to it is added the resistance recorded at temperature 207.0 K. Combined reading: 6.55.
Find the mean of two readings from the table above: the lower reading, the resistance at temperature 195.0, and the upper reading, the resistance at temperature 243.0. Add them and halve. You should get 3.62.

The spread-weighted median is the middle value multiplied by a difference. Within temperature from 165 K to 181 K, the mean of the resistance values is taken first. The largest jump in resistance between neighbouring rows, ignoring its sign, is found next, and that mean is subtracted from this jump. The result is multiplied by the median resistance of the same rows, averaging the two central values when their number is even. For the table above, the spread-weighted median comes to -3.8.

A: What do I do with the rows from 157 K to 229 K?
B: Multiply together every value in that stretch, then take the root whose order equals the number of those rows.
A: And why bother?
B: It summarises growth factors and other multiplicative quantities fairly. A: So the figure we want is 3.00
